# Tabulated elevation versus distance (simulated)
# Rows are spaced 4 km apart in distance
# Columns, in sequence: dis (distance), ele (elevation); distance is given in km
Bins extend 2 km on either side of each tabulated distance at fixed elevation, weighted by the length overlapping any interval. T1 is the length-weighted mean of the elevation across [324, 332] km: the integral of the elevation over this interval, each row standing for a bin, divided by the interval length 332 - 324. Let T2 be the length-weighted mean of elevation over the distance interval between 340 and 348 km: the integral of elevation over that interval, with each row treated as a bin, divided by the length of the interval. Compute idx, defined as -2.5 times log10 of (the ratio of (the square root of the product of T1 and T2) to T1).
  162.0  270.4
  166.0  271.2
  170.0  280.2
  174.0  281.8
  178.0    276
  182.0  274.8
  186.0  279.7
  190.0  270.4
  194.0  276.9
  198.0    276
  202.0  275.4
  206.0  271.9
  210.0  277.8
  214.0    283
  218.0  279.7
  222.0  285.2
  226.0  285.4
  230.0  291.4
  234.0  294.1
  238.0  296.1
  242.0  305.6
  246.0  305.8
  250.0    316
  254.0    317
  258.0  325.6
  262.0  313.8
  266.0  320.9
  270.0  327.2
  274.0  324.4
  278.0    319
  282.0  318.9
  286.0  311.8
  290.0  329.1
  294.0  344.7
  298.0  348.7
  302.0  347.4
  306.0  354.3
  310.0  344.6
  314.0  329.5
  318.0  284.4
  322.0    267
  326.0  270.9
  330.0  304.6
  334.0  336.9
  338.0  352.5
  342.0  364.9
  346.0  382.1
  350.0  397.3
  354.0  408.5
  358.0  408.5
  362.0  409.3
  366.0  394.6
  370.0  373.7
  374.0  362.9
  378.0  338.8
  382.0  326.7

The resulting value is -0.14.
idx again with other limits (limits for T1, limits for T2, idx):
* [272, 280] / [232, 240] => 0.05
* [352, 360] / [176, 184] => 0.21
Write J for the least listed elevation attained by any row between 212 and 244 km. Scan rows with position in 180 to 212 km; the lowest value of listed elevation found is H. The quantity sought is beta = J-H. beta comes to 9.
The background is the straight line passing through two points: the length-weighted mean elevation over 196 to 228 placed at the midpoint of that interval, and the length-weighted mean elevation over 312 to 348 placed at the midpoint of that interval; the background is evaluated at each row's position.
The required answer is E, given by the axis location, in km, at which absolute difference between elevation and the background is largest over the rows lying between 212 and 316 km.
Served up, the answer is 306.0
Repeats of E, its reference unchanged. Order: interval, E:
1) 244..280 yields 258.0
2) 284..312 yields 306.0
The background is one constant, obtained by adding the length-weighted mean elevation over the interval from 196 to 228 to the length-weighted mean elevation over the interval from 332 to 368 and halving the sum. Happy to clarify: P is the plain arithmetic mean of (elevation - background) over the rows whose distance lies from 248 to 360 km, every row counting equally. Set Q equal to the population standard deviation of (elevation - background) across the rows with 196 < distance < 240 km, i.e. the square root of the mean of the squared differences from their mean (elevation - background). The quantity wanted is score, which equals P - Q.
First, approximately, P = 3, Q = 8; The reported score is -5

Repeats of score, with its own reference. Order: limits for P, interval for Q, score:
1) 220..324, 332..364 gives -42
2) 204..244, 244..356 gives -77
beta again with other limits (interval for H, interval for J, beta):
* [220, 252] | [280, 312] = 27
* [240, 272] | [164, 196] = -35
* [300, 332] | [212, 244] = 13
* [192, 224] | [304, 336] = -5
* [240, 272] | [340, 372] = 59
